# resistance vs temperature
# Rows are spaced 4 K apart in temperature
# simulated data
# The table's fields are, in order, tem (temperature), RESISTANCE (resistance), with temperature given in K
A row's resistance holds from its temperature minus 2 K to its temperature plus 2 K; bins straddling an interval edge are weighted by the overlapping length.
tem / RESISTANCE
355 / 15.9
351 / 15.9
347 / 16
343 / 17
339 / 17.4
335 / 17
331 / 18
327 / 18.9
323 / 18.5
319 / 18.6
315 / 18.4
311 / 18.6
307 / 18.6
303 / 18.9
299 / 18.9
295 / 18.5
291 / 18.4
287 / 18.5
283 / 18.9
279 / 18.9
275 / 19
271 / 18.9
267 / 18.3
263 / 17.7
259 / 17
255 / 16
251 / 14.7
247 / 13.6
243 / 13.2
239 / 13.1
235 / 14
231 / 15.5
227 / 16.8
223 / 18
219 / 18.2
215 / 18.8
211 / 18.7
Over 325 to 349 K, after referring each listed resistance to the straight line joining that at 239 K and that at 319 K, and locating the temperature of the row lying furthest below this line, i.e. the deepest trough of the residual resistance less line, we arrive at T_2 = 347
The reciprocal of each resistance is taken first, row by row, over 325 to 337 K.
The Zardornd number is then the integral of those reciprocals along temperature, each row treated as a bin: 0.67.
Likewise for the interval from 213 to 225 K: 0.65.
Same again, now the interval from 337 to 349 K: 0.72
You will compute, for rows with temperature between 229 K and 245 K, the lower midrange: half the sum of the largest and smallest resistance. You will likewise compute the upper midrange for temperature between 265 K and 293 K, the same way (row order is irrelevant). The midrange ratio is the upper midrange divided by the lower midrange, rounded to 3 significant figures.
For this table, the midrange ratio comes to 1.30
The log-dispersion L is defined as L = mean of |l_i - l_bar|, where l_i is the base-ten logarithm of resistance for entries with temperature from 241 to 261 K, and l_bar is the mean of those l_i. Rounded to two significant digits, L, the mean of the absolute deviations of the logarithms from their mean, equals 0.037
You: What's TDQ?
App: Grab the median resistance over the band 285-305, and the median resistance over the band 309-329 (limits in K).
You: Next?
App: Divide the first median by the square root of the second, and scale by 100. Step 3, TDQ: 429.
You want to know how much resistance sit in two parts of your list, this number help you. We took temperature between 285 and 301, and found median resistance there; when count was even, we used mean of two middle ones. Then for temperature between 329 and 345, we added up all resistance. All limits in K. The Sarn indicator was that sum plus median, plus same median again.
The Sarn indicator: 106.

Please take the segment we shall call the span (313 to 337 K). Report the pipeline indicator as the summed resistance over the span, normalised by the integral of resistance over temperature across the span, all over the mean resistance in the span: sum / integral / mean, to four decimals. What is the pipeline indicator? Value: 0.0137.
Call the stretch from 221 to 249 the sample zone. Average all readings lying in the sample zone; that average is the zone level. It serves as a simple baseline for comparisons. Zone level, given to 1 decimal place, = 14.9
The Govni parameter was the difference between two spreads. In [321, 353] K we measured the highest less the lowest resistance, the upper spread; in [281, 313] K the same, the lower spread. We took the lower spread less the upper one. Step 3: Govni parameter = -2.5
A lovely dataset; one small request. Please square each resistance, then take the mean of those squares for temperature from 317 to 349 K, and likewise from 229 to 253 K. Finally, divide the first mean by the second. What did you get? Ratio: 1.59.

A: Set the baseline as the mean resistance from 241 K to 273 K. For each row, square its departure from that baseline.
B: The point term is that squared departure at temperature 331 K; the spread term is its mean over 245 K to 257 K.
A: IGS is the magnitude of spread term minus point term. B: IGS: 0.4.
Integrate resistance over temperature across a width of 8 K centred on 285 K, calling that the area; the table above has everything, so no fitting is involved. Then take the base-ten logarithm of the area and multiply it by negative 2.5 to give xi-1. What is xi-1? -5.4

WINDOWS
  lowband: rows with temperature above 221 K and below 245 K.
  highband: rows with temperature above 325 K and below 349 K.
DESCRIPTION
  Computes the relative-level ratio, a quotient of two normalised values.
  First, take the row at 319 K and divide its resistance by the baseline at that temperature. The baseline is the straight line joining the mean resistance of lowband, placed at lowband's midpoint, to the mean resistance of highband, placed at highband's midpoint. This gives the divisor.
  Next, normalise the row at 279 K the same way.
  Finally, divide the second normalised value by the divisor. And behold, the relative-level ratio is 1.07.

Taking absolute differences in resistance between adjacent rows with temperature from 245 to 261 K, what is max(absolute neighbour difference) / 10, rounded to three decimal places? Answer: 0.130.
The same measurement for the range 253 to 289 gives 0.100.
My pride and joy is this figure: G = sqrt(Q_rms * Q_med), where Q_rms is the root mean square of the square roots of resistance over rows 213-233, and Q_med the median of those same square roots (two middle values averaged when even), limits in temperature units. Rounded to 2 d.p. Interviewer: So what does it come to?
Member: 4.21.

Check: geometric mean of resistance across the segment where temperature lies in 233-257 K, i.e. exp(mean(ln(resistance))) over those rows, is 14.1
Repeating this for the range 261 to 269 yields 18.0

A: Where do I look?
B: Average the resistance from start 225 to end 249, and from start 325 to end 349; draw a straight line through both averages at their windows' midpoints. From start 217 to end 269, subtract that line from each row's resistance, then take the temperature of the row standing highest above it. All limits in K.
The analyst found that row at 219 K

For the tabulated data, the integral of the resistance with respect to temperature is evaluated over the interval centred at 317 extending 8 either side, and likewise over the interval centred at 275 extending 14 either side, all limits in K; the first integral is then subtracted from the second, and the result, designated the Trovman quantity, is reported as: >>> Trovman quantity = 224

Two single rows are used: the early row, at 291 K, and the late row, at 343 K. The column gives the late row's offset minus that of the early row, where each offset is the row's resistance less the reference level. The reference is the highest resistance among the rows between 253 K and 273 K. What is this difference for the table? -1.4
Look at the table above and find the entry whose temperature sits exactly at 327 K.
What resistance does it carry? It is 18.9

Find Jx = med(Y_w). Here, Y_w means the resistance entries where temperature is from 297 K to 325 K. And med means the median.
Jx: 18.6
